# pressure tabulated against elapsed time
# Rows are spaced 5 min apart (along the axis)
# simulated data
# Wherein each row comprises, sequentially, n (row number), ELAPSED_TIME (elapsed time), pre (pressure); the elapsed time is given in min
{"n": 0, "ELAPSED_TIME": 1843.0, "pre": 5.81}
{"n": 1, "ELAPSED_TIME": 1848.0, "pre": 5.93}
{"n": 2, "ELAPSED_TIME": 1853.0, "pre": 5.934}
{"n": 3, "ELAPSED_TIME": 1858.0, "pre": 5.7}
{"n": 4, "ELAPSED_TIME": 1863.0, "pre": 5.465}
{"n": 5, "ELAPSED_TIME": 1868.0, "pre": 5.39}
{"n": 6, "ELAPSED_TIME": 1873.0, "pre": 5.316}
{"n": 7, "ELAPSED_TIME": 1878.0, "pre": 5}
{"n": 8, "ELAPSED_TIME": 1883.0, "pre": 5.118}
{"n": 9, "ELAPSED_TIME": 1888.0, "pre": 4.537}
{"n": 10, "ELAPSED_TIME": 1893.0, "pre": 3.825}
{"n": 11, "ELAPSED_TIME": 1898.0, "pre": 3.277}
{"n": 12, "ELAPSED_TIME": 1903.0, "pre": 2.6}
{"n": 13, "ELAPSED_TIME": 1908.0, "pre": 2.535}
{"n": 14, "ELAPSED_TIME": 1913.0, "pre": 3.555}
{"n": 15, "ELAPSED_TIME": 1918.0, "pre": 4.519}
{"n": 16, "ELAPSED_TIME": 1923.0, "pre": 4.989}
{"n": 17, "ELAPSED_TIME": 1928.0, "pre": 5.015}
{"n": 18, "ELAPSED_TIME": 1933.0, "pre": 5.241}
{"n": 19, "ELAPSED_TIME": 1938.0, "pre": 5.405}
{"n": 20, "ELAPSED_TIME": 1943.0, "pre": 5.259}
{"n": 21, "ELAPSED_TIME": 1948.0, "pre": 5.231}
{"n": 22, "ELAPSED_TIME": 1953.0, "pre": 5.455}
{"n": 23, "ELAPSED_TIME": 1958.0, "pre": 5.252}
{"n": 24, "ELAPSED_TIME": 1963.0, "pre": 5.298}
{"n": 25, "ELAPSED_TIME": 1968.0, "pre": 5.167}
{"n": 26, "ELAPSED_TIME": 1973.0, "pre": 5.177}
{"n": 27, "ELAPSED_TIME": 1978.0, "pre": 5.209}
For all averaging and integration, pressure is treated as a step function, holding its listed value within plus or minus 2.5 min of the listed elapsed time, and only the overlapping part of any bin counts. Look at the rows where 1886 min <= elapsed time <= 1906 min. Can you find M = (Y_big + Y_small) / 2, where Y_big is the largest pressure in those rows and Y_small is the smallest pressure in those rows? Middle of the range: 3.6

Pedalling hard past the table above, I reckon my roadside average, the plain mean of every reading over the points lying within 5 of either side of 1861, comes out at 5.6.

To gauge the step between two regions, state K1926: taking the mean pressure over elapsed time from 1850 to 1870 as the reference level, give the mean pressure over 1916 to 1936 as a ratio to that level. 0.88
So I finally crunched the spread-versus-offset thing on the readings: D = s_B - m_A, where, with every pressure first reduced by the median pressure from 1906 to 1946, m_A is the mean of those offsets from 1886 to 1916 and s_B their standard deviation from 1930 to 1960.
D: 1.7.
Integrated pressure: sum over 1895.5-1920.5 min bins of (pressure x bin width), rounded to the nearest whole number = 82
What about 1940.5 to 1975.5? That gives 184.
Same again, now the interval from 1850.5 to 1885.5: 190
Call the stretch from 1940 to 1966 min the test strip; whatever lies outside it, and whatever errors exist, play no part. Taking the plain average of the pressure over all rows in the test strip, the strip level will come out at 5.30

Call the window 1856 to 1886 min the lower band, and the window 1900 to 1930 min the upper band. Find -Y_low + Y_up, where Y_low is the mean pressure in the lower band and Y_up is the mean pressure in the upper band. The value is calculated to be -1.5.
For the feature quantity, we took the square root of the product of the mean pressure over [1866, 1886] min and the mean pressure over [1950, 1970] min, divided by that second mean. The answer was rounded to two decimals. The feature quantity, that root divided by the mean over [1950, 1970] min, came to 0.99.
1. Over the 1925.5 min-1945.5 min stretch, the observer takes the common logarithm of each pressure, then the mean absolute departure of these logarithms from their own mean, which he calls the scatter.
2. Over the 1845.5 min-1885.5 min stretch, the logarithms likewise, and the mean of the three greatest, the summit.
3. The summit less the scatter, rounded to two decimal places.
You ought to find 0.76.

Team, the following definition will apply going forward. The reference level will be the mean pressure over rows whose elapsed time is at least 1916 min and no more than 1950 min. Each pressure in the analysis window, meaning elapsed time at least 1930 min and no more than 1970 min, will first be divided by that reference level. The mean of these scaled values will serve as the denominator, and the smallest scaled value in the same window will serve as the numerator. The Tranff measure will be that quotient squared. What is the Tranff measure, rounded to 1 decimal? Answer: 1.0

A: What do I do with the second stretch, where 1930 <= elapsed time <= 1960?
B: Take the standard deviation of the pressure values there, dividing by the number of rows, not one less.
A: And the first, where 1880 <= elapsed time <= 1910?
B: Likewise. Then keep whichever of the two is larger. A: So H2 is 0.95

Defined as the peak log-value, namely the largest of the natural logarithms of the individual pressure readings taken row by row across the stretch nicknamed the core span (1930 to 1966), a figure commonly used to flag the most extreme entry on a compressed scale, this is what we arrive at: 1.70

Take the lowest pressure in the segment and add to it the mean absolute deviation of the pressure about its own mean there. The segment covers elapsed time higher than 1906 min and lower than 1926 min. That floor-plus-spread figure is 3.4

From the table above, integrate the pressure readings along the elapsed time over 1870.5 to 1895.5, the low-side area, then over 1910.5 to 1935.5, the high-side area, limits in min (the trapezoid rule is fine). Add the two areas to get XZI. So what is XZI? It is 236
